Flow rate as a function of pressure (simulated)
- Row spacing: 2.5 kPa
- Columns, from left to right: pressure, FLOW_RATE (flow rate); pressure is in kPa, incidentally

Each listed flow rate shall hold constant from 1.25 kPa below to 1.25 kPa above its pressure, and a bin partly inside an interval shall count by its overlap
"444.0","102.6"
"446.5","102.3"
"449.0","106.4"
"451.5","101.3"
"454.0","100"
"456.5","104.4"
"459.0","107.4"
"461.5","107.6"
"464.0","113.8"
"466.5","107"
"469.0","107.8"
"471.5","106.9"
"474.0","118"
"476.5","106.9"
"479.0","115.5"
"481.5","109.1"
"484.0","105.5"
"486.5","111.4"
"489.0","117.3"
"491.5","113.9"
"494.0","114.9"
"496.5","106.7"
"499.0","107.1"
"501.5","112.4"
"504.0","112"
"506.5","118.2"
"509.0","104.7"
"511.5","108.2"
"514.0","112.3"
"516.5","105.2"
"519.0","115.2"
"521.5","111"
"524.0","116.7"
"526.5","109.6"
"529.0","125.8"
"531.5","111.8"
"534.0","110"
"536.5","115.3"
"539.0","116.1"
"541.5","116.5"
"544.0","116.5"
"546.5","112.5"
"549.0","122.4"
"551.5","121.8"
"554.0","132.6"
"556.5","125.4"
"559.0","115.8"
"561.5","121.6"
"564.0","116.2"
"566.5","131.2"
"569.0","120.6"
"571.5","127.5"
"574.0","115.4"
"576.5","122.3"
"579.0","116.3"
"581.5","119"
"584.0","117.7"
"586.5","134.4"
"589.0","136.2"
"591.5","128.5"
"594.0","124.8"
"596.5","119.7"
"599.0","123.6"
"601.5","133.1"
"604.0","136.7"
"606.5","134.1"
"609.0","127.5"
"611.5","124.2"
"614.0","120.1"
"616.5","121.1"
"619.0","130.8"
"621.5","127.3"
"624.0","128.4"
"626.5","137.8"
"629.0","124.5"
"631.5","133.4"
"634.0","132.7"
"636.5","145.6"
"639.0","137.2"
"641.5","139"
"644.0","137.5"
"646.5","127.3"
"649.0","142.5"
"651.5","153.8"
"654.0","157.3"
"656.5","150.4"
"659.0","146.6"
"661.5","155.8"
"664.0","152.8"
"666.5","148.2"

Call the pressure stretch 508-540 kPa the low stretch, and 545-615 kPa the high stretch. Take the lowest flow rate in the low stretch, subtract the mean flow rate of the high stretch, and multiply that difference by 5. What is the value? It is -98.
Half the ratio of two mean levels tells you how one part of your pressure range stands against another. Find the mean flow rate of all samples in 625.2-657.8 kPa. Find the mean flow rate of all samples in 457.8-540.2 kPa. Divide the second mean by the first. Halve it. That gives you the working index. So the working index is 0.399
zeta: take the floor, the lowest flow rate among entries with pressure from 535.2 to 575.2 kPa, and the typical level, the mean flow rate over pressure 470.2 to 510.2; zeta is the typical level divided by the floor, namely 0.989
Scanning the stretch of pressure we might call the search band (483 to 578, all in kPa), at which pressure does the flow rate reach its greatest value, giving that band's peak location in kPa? 554.0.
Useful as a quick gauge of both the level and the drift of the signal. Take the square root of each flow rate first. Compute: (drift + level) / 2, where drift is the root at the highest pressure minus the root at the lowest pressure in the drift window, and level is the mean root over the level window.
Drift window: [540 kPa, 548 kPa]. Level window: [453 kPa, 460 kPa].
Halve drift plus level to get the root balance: 5.00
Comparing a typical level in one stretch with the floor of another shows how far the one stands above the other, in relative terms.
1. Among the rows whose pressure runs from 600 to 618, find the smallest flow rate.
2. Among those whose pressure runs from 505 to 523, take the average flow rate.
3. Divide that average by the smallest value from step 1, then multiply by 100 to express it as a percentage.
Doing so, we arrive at 92.2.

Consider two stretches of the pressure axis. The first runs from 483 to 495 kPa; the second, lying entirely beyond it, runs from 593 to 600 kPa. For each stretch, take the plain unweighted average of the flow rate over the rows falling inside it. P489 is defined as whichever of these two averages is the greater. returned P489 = 123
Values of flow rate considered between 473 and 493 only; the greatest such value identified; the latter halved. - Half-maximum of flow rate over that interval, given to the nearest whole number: 59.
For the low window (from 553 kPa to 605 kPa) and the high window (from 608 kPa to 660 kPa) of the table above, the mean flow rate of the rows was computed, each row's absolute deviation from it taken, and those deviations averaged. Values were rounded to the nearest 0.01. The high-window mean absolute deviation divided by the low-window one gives 1.46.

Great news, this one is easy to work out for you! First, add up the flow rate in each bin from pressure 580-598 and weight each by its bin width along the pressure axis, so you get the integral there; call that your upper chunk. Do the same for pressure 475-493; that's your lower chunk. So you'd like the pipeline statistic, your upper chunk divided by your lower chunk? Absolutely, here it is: 1.13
